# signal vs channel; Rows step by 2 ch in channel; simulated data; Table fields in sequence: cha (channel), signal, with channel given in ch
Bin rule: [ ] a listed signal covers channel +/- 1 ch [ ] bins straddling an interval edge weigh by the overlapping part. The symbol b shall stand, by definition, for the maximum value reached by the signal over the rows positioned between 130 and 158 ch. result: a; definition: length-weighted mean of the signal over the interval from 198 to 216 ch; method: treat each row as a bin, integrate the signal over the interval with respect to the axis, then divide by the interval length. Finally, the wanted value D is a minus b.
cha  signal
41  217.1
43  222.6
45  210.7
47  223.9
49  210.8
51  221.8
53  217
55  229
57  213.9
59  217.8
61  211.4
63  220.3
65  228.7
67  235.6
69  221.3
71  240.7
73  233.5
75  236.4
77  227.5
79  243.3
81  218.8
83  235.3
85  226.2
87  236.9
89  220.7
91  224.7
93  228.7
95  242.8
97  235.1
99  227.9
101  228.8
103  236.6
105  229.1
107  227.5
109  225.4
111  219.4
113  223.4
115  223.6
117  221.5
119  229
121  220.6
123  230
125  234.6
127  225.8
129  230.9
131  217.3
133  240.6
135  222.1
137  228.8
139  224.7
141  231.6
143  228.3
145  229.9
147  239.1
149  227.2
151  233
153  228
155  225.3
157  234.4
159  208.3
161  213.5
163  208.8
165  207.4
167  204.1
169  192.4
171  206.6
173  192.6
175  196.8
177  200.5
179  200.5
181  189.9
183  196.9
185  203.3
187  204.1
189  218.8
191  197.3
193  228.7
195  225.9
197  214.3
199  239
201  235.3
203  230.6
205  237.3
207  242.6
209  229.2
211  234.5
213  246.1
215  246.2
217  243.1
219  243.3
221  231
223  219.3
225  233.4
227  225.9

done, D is -2.7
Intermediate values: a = 238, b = 240.6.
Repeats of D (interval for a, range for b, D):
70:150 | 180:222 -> -16.8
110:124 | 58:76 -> -16.8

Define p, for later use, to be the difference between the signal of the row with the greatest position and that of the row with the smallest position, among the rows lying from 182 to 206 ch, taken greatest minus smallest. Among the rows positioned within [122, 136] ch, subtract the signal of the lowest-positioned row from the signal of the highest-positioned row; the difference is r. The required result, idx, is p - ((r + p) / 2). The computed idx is 24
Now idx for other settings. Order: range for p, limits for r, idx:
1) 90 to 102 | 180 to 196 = -16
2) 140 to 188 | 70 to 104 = -12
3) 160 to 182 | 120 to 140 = -14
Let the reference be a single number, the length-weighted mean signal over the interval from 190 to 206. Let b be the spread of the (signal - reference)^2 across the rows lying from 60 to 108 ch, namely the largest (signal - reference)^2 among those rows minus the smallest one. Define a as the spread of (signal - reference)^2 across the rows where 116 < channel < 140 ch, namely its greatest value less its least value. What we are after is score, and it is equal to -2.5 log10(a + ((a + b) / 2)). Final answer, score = -6.7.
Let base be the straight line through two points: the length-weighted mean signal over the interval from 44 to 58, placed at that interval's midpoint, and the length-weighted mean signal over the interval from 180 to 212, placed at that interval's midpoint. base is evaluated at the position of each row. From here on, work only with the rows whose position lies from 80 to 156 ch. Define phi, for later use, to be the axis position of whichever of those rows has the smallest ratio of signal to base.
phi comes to 131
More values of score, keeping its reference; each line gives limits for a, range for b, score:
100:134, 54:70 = -6.6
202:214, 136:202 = -7.7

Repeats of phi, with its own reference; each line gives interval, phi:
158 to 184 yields 181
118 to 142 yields 131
